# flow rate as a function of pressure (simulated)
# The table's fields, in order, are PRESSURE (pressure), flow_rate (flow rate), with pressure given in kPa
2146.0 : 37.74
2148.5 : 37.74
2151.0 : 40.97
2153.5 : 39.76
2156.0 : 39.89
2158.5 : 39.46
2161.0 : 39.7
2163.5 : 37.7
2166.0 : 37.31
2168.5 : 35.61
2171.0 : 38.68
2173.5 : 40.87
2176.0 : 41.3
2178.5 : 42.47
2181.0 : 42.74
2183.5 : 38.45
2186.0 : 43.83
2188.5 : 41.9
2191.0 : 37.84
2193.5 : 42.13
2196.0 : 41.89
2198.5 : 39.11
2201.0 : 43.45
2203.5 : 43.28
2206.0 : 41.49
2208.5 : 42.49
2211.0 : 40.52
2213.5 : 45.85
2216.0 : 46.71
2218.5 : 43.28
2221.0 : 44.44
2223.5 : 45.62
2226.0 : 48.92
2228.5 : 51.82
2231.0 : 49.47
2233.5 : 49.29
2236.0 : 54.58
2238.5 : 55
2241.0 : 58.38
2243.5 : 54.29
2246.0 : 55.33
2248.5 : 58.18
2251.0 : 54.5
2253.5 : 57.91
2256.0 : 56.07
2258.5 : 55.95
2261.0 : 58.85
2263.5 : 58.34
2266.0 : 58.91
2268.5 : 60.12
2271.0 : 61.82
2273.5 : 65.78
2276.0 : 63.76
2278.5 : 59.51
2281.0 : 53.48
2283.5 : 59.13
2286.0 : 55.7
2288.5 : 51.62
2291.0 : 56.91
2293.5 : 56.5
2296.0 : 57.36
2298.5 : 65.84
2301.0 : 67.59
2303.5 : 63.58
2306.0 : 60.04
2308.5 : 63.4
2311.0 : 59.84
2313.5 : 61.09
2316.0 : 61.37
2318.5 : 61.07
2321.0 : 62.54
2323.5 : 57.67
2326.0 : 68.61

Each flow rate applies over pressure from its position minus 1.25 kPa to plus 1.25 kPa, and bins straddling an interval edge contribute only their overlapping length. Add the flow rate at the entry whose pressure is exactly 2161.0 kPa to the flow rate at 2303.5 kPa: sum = 103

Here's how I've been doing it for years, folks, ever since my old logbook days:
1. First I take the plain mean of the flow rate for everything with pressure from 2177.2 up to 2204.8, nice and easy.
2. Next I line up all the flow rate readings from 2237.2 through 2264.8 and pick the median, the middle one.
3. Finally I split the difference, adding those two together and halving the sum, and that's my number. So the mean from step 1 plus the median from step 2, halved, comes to 48.8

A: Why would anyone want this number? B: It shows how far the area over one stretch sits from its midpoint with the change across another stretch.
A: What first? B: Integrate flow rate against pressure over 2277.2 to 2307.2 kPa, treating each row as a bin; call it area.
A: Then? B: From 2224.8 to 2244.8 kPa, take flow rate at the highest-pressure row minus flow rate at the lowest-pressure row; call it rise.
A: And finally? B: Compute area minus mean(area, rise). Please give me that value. 881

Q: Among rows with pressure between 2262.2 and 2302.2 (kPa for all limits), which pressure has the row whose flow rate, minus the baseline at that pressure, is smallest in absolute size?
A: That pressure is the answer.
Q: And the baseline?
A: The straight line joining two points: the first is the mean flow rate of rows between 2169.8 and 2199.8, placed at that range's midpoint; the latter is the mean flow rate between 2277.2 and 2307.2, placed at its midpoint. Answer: 2283.5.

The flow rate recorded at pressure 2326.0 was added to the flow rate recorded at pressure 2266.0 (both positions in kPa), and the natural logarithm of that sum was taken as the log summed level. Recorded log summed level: 4.85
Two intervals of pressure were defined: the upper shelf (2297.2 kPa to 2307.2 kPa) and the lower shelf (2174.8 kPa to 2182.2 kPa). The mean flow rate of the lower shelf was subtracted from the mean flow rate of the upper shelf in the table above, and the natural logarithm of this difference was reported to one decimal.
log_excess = 3.1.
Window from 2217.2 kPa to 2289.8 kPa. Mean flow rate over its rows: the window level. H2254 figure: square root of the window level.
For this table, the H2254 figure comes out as 7.4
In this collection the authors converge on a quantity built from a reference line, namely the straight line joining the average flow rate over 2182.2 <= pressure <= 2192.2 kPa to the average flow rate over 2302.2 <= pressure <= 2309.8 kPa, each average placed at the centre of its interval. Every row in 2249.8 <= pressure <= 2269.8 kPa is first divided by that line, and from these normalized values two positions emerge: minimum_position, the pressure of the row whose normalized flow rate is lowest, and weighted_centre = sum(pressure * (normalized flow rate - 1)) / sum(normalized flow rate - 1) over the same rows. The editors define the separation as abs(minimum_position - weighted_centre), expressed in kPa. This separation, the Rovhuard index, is 9.3 kPa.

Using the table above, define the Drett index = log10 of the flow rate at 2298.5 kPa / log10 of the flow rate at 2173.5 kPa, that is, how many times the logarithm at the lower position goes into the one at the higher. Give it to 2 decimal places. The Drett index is 1.13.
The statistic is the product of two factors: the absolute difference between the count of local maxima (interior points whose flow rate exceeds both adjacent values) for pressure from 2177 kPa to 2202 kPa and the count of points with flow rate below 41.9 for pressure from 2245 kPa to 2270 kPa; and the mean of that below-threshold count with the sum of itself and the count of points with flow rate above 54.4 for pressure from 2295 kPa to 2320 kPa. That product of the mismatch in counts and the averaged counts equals 15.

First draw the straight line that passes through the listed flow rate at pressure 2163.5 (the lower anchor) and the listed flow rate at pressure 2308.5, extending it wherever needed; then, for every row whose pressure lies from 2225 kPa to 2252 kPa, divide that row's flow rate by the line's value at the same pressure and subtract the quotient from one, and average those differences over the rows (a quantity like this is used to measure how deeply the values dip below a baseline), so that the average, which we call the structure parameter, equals -0.05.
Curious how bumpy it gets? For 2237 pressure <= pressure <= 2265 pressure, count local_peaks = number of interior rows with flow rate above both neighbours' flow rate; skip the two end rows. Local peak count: 4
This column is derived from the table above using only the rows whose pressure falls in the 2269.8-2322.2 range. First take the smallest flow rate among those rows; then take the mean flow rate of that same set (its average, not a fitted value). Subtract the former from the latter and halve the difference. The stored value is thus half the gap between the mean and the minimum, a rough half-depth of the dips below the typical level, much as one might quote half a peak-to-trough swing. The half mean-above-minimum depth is 4.4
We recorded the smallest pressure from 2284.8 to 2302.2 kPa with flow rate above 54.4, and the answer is 2286.0 kPa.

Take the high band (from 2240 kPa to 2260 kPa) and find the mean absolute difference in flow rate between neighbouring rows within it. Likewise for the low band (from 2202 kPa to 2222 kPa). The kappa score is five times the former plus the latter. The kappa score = 14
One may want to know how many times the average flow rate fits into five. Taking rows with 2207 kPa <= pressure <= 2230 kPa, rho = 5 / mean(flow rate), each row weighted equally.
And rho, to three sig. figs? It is 0.110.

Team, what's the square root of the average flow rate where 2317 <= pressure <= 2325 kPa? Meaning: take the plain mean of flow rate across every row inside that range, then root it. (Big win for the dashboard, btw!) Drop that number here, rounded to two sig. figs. 7.8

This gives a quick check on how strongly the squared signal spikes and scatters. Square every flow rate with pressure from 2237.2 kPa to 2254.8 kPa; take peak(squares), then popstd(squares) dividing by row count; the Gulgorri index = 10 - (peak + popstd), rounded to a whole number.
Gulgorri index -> -3590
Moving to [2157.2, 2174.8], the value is -1784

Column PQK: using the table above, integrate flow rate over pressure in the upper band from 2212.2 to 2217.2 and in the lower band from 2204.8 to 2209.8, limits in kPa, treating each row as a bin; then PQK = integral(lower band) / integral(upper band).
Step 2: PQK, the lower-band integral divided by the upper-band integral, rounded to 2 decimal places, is 0.91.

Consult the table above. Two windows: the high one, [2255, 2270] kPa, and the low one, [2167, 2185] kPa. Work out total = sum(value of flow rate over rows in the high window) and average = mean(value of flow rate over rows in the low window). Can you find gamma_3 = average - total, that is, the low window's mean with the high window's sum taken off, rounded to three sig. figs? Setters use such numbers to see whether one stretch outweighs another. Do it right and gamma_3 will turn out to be -308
